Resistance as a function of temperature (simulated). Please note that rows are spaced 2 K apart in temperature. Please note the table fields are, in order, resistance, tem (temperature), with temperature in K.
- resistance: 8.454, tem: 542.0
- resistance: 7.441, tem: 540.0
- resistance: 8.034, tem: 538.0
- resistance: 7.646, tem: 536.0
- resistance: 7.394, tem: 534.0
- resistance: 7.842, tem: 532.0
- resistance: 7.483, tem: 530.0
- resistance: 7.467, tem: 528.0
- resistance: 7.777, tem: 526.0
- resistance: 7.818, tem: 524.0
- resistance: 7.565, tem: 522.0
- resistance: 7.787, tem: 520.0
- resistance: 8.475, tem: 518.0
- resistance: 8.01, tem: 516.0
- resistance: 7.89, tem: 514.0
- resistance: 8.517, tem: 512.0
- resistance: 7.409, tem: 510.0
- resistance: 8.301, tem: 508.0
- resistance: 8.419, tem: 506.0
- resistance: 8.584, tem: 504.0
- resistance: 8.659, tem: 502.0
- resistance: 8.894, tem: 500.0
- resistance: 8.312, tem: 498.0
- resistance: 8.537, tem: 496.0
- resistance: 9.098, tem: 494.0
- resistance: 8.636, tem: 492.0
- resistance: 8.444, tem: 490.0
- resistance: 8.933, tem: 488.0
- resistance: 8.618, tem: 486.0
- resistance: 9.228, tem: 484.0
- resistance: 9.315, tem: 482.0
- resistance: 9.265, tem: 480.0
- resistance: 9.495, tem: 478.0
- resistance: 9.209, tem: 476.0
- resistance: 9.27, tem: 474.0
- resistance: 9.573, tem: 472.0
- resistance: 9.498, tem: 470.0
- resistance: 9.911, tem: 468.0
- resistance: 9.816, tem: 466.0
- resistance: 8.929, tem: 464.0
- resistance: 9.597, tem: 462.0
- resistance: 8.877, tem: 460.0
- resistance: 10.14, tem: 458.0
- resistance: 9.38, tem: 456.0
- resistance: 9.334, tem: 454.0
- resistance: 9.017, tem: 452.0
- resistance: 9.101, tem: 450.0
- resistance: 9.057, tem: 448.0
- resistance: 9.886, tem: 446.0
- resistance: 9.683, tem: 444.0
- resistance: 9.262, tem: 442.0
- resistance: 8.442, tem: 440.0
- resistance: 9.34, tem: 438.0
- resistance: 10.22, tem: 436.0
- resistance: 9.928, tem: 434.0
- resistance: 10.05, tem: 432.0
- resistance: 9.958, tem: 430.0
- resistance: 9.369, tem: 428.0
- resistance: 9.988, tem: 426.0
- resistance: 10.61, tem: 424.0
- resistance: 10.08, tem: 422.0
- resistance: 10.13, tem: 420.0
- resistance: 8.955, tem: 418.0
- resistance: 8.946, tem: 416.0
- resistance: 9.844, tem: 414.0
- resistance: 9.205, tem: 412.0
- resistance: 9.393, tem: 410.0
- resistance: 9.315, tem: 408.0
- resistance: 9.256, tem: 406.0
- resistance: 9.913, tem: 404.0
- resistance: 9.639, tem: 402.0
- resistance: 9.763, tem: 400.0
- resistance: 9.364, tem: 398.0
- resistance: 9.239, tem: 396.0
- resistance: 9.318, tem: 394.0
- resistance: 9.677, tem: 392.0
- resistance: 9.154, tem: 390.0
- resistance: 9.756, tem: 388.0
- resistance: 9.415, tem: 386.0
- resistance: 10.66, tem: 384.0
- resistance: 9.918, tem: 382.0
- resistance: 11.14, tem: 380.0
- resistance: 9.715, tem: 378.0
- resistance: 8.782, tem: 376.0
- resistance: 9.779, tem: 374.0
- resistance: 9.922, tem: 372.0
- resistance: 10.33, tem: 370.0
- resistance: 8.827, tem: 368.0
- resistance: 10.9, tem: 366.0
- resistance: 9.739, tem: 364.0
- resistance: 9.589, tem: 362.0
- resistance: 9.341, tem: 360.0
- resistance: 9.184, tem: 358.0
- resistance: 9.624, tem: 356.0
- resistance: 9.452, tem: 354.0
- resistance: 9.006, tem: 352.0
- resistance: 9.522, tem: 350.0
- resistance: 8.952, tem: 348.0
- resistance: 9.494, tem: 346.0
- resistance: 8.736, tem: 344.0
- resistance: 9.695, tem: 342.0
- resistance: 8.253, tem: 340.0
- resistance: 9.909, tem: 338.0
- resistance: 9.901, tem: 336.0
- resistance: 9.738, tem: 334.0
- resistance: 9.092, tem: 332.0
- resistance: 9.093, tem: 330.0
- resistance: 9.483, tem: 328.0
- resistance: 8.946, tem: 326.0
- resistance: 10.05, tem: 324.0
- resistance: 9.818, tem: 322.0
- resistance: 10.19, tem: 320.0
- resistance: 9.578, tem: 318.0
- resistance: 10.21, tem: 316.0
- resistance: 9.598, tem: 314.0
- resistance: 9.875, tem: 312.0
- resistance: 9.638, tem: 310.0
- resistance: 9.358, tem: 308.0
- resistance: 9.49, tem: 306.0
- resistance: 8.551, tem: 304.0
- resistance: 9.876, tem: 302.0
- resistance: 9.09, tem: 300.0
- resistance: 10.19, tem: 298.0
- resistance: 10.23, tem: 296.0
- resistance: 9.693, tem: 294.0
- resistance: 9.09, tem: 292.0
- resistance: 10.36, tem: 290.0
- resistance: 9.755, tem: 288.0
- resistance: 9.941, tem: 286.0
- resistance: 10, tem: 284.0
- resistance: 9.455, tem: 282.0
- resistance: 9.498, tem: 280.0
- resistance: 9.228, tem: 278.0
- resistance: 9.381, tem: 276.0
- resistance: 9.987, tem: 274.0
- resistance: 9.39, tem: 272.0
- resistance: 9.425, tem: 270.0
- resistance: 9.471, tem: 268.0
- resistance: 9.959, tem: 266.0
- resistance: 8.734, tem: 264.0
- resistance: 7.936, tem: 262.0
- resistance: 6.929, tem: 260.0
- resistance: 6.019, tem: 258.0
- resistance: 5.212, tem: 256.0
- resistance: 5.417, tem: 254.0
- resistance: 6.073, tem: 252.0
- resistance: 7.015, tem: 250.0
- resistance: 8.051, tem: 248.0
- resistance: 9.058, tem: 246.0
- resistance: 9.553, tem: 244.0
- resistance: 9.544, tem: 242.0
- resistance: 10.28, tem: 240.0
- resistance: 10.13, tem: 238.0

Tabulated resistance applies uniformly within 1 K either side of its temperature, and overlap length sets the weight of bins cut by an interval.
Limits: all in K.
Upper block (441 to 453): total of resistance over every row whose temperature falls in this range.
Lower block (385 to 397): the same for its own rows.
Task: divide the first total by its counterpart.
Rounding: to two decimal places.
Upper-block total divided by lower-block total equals 0.99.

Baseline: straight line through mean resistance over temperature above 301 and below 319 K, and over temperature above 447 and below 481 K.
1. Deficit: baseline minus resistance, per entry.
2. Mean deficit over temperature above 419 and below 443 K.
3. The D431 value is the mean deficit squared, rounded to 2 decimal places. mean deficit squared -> 0.13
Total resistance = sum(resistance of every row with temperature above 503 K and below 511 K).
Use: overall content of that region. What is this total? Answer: 33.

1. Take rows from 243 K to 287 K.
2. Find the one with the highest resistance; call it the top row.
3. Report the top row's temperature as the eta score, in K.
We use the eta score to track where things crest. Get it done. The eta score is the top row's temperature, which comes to 284.0 K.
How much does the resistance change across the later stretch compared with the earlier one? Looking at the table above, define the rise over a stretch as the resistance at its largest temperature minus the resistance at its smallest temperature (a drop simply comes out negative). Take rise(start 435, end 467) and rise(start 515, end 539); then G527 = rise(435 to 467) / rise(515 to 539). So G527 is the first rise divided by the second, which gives -16.8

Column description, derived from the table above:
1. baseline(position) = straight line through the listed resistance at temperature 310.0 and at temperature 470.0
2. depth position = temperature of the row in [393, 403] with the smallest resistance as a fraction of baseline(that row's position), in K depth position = 396.0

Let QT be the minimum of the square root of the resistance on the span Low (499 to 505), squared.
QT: 8.6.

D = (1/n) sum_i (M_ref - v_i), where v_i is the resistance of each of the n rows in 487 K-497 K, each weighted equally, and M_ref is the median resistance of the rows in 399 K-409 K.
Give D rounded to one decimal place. 0.9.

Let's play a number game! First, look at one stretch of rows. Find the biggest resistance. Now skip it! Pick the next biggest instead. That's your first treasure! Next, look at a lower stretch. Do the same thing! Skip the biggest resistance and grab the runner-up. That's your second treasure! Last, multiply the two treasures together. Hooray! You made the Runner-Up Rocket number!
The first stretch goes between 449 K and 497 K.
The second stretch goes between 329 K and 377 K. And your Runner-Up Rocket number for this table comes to 102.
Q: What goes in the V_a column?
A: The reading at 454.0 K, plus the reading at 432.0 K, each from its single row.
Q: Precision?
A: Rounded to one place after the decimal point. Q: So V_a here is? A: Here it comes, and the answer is 19.4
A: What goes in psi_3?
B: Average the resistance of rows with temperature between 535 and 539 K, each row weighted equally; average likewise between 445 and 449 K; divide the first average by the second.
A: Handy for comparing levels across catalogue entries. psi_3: 0.83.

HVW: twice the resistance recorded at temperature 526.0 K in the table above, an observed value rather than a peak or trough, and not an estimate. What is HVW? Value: 15.6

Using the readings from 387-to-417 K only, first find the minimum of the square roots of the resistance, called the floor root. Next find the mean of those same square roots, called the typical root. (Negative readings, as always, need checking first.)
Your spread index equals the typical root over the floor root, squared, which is 1.06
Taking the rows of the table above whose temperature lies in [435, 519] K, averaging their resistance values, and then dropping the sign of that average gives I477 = 9.0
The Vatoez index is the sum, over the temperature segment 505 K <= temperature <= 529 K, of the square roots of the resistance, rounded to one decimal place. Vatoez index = 33.8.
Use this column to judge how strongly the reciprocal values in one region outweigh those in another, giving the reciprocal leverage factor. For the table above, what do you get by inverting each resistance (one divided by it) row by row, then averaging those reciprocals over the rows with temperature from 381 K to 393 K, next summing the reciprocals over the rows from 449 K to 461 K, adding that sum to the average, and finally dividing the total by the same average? 7.3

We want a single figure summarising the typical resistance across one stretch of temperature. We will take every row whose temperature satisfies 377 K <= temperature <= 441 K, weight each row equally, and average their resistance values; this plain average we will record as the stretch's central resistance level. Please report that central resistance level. 9.68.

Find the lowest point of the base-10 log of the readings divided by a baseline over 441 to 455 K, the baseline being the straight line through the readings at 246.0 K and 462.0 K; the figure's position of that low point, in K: 452.0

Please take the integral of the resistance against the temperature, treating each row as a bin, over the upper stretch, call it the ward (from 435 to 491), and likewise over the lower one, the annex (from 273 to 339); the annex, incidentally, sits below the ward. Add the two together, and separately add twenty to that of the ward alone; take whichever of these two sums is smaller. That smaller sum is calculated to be 542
